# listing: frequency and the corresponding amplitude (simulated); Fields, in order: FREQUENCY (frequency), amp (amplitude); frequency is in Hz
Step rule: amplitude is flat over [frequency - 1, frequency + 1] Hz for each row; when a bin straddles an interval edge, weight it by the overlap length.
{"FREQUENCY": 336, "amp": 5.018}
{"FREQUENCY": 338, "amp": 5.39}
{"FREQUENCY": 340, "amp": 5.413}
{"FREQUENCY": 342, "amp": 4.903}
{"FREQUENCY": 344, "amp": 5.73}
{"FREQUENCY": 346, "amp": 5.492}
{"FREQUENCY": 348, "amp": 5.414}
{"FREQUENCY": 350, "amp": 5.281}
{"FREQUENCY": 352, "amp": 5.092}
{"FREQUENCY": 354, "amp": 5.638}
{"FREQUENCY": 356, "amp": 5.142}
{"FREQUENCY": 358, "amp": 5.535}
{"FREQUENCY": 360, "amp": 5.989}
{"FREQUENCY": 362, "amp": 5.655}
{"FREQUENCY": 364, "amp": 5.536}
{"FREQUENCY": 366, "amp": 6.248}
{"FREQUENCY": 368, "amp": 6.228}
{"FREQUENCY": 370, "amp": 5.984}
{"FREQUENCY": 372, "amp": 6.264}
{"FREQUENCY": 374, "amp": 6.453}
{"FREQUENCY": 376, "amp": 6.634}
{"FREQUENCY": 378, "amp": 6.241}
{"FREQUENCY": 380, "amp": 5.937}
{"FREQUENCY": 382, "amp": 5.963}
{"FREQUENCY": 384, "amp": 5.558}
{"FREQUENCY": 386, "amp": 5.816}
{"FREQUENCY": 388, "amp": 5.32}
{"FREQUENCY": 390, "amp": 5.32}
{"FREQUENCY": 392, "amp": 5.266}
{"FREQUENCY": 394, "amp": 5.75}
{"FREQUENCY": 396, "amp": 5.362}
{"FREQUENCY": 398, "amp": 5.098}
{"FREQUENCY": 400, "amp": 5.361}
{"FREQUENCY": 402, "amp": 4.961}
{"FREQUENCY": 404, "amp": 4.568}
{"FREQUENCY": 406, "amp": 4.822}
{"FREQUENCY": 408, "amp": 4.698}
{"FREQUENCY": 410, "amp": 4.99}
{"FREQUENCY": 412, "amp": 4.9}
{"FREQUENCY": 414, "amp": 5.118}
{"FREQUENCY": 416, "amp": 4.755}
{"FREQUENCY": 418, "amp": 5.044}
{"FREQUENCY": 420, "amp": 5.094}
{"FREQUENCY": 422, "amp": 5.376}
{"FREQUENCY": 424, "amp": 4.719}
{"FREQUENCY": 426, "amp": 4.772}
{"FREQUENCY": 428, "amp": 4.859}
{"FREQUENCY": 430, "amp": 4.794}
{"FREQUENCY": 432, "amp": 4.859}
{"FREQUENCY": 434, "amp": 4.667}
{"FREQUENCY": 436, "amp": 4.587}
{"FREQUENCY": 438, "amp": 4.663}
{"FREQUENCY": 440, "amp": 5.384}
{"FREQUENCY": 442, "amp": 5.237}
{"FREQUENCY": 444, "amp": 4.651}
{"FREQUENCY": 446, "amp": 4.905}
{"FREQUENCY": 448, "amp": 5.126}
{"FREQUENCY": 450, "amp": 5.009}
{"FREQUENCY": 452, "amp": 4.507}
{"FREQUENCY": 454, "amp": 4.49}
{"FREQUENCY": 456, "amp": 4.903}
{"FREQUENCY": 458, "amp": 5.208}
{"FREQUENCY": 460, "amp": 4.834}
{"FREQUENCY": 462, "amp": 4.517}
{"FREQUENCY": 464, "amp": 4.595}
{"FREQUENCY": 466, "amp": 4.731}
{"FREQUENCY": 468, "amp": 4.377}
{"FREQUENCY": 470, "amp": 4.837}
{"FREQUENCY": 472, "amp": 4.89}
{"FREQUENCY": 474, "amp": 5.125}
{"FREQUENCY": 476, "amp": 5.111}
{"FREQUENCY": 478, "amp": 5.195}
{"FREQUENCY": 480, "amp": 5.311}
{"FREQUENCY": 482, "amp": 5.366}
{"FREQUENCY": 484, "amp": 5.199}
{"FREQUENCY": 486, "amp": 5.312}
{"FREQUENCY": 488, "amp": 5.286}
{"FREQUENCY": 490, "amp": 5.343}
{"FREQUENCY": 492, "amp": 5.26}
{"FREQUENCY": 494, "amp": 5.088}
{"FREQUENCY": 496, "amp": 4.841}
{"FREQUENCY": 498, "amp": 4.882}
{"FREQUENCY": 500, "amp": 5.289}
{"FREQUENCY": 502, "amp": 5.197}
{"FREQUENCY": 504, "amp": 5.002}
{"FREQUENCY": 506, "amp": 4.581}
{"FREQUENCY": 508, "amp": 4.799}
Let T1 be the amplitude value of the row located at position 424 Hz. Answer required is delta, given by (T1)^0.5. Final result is 2.17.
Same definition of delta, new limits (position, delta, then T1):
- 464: 2.14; 4.595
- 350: 2.30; 5.281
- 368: 2.50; 6.228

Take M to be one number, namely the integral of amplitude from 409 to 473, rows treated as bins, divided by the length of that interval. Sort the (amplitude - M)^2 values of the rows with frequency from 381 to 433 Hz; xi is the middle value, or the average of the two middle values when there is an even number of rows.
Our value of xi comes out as 0.06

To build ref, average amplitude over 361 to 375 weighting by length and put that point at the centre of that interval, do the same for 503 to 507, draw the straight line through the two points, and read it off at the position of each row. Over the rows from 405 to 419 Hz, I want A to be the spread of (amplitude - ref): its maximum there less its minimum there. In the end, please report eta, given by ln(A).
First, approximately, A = 0.5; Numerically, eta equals -0.7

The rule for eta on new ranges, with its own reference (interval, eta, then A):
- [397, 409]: -0.3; 0.8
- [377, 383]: -1.3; 0.3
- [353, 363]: -0.1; 0.9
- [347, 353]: -1.3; 0.3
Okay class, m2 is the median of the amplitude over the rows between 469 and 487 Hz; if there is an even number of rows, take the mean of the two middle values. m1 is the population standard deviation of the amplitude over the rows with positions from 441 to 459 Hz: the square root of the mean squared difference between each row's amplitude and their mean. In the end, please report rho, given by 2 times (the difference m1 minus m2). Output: -9.9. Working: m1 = 0.27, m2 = 5.2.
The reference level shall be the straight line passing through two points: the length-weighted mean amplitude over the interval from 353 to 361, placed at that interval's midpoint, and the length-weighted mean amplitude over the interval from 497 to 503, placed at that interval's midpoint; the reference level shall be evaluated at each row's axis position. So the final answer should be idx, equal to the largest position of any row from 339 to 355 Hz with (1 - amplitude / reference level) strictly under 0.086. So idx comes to 354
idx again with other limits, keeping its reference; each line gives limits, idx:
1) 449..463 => 460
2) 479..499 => 498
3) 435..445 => 442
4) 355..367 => 366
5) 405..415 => 414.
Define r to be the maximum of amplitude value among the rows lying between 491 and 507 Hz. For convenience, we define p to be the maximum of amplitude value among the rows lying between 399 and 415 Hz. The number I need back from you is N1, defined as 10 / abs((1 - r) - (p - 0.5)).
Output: 1.09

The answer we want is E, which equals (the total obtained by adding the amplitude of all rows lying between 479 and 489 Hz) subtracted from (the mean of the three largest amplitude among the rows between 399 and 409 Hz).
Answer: -21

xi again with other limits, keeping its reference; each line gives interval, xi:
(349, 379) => 1.27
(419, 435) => 0.01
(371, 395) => 1.04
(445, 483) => 0.07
